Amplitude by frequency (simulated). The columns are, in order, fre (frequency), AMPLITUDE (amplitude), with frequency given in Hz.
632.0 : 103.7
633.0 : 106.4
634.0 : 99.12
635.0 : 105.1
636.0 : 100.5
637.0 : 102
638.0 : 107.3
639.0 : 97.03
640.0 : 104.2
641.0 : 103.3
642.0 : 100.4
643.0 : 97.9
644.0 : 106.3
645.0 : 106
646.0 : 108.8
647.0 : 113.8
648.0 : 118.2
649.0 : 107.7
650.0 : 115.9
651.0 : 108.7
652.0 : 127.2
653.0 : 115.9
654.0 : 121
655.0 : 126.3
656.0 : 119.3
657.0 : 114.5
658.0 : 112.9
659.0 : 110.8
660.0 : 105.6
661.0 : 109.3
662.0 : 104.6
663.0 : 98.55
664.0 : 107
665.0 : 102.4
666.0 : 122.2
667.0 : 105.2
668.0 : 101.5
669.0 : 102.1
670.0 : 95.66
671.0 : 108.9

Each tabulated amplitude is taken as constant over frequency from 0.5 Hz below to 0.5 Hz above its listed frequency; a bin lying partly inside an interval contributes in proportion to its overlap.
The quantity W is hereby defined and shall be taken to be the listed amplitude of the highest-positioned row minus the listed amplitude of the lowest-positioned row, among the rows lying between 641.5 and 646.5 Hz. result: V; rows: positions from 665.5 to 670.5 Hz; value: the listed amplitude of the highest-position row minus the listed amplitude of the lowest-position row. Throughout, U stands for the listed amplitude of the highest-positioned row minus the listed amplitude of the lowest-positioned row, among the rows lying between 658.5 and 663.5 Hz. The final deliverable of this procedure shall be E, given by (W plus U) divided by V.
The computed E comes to 0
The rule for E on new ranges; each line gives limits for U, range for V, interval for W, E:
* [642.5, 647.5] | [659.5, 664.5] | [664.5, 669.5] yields 11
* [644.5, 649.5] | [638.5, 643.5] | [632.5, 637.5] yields -3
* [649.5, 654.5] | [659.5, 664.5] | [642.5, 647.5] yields 15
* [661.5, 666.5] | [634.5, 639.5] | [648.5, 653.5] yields -3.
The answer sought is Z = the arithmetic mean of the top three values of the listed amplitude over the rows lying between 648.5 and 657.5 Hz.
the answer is 125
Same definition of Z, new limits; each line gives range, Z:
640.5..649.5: 114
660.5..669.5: 113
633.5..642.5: 106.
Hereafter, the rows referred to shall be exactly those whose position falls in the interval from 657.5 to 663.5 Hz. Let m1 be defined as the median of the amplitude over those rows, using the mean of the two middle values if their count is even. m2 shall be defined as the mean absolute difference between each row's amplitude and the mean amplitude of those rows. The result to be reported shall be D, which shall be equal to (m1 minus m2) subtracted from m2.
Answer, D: -99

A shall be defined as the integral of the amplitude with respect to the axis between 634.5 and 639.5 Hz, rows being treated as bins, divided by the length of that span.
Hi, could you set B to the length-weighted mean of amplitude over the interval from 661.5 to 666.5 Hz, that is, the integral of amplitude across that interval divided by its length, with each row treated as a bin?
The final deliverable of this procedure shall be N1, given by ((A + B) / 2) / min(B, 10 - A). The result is -1.13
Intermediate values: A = 102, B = 107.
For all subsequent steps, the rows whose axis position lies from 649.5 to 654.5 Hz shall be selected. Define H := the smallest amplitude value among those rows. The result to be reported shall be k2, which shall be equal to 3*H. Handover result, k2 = 326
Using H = 108.7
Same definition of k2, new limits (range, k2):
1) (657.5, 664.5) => 296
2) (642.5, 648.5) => 294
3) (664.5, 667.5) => 307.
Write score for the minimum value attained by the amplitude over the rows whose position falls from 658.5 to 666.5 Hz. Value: 98.55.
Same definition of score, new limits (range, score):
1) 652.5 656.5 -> 115.9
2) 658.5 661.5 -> 105.6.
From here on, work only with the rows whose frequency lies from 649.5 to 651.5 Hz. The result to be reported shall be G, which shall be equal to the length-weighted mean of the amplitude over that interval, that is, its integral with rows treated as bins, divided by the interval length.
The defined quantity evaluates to 112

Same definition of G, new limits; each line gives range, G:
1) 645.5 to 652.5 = 114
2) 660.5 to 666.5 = 107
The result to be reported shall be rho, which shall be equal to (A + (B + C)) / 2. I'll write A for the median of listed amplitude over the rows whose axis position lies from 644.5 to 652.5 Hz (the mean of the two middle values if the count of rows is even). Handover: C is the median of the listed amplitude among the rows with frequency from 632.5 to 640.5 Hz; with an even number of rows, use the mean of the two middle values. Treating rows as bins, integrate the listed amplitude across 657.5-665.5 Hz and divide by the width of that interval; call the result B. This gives 160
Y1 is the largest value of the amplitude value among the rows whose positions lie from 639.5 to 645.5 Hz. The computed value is 106.3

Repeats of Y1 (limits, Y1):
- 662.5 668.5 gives 122.2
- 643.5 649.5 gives 118.2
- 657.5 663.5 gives 112.9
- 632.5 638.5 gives 107.3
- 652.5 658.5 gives 126.3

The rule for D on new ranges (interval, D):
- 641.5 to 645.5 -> -96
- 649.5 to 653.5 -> -106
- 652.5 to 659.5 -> -107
